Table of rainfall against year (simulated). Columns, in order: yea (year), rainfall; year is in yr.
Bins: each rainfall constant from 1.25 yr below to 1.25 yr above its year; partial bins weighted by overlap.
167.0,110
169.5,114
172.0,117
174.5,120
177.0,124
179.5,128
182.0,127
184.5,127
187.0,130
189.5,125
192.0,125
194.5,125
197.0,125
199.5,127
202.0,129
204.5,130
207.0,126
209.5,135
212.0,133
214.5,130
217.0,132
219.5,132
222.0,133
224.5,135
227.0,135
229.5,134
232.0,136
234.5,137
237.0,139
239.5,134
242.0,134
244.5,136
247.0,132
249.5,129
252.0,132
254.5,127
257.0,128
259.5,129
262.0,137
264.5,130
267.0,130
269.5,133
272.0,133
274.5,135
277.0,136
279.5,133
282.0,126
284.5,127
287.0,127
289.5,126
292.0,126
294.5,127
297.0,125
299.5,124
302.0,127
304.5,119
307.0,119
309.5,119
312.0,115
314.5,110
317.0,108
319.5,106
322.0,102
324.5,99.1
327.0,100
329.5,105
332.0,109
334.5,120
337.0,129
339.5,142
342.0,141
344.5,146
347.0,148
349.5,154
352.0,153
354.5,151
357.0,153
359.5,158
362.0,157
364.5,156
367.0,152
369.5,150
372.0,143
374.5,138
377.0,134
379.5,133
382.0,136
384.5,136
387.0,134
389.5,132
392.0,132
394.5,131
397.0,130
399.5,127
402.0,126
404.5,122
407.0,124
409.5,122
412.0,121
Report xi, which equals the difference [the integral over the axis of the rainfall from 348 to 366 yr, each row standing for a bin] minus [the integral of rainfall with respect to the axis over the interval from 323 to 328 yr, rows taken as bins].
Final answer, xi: 2282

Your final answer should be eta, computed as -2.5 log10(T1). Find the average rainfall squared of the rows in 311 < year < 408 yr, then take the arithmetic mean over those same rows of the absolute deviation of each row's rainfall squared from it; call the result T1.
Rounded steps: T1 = 3717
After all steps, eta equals -8.9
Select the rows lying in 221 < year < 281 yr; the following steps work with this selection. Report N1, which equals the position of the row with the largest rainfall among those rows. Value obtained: 237.0 yr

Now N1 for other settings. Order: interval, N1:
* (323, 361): 359.5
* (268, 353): 349.5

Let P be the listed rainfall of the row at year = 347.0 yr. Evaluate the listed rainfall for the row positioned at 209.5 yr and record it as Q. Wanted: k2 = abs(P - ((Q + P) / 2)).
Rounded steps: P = 148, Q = 135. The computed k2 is 6.5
